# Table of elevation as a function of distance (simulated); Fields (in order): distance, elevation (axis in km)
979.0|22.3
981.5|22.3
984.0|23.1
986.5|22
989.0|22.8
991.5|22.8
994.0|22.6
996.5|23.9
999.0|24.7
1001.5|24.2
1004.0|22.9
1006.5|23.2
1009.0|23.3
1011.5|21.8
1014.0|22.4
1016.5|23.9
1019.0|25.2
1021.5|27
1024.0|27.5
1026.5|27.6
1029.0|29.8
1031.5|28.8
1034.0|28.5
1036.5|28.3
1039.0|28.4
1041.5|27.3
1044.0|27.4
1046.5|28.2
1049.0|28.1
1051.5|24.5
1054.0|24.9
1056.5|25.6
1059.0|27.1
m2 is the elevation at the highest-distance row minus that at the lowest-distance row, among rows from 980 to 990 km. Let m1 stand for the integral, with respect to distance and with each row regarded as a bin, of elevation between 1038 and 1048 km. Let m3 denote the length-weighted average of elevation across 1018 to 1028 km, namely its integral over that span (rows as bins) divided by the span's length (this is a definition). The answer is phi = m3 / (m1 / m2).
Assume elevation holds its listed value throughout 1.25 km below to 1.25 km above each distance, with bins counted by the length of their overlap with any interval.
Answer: 0.0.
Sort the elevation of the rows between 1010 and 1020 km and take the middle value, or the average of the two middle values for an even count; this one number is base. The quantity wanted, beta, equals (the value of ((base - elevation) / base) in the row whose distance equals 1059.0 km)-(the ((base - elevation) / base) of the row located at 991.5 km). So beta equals -0.2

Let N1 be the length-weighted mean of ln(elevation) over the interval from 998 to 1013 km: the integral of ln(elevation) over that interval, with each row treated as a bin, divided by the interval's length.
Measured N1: 3.15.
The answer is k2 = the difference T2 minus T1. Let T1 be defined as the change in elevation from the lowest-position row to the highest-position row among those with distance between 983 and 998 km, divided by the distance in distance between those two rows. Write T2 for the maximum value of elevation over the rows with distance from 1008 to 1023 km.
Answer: 26.9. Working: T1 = 0.1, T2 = 27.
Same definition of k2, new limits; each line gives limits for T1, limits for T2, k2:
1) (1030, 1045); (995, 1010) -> 24.8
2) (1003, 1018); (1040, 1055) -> 28.1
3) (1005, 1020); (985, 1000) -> 24.5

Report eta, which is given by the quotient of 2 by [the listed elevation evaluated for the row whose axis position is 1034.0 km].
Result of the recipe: 0.070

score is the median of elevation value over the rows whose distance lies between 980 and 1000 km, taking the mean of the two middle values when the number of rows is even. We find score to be 22.8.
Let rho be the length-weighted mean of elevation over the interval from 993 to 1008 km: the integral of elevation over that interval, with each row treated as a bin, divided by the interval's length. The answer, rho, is 24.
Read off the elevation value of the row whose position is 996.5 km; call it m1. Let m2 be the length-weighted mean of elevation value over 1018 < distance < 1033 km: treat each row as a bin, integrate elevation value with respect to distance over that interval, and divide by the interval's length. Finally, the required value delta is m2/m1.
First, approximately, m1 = 23.9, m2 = 28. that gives 1.16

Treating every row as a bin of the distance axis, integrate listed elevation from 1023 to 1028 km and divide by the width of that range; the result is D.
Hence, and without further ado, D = 27.7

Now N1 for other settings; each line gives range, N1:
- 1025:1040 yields 3.35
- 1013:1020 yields 3.17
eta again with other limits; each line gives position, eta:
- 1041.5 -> 0.073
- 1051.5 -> 0.082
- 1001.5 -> 0.083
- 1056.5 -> 0.078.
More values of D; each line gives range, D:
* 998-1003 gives 24.4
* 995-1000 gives 24.2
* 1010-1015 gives 22.1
